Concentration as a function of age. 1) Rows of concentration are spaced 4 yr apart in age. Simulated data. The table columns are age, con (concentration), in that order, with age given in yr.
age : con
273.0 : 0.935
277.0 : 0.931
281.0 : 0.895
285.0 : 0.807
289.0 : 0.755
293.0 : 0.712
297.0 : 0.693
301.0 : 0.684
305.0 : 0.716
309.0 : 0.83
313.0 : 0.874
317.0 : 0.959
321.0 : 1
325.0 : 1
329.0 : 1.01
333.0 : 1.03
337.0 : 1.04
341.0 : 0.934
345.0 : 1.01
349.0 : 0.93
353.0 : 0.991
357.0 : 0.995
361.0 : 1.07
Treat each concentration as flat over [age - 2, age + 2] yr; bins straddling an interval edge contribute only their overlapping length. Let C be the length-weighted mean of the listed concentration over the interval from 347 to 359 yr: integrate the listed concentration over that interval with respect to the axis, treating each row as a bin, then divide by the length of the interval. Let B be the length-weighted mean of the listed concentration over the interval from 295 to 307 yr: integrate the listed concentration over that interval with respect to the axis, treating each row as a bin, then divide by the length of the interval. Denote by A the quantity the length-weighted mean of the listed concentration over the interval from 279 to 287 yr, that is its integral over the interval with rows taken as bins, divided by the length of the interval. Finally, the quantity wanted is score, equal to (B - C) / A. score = -0.32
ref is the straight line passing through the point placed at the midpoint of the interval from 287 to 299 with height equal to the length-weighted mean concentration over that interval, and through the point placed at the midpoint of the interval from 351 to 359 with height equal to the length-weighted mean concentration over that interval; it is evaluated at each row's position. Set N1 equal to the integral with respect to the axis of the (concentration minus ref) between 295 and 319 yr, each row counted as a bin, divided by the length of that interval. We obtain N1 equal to 0.011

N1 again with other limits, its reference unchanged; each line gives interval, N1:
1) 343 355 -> 0.010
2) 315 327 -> 0.143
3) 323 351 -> 0.080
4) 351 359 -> 0.000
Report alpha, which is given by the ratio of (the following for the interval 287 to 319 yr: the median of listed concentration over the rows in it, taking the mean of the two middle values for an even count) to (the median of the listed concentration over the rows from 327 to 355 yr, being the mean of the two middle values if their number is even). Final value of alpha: 0.73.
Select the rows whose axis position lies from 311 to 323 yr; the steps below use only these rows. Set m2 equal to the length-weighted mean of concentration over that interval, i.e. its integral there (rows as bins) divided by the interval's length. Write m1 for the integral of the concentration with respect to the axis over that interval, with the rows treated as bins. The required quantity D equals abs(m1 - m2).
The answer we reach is 10.4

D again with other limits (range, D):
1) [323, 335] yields 11.1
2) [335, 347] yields 10.9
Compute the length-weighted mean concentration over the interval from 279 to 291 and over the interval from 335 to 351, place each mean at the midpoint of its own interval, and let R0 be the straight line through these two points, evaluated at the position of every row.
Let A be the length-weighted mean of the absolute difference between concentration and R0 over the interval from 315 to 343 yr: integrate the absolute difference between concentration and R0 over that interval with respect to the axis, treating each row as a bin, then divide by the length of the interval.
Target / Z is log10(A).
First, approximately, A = 0.07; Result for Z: -1.17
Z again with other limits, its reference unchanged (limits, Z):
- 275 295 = -1.06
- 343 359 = -1.49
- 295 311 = -0.86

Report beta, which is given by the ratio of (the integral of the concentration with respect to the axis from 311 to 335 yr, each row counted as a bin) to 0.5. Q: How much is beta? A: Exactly 47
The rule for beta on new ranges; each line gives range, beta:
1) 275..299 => 38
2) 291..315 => 36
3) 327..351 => 48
